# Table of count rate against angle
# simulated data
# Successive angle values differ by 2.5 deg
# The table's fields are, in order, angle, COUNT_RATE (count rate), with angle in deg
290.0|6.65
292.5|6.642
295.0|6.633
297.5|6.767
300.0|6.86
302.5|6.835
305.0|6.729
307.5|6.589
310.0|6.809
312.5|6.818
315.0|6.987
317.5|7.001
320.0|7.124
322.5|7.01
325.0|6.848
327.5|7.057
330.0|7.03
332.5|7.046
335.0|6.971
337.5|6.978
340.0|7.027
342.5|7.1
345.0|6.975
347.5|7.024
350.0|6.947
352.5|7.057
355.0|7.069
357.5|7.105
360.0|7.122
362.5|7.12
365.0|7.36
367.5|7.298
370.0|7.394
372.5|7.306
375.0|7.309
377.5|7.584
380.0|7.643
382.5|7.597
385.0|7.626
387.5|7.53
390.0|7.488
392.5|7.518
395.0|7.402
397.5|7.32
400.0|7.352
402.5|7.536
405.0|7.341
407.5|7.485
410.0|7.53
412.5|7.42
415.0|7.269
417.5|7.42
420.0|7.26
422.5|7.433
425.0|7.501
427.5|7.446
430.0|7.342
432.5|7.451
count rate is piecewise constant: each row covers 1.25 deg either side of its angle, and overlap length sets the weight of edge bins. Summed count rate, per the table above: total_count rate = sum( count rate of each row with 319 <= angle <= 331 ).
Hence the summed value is 35.1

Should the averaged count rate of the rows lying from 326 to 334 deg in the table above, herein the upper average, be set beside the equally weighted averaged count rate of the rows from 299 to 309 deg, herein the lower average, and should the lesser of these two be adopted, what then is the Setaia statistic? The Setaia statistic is 6.75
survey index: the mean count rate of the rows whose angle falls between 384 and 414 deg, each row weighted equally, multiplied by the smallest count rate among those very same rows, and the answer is 55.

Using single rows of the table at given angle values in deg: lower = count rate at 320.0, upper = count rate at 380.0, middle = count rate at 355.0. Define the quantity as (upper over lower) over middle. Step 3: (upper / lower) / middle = 0.152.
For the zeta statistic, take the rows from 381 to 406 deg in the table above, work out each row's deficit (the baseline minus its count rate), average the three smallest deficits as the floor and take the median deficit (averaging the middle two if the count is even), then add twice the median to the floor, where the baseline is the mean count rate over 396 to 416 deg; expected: -0.4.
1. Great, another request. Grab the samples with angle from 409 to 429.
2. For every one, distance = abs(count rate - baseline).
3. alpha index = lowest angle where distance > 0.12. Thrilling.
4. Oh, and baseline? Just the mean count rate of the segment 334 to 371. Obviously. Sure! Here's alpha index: 410.0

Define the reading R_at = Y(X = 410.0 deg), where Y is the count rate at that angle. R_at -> 7.53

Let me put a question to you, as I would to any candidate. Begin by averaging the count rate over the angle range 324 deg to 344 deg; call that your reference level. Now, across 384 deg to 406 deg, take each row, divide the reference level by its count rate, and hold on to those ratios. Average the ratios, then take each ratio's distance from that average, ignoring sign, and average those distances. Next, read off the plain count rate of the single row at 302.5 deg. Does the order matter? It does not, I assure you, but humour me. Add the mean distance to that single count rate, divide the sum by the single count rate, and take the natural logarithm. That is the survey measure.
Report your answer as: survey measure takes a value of 0.0017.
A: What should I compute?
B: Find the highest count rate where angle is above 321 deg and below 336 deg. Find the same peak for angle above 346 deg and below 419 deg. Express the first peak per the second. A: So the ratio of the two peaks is 0.923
